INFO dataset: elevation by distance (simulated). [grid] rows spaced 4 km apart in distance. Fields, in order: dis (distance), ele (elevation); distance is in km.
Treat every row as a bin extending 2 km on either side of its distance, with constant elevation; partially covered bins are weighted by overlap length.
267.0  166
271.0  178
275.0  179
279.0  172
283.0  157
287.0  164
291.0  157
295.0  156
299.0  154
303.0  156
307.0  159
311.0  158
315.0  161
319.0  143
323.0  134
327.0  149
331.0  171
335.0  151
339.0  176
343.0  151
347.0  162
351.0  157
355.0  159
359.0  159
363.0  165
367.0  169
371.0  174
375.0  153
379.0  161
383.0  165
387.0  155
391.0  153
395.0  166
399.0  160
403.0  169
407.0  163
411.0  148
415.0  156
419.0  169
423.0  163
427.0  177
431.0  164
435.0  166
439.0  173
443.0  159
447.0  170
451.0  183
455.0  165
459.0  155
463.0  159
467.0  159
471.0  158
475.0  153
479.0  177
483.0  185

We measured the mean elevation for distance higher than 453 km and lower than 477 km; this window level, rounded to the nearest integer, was 158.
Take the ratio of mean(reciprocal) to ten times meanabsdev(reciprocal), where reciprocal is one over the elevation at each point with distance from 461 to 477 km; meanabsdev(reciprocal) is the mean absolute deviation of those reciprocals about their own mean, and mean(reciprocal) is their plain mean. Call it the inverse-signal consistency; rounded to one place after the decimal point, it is 7.3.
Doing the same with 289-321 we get 4.2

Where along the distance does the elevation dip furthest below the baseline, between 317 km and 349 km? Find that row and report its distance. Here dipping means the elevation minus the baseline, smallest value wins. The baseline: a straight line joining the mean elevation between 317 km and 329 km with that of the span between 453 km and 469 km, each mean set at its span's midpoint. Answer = 323.0 km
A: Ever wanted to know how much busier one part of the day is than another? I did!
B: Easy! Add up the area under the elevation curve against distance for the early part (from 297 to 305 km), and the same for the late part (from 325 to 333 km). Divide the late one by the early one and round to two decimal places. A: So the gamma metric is 1.03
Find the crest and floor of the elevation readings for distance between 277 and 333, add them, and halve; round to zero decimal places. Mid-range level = 153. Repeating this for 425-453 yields 171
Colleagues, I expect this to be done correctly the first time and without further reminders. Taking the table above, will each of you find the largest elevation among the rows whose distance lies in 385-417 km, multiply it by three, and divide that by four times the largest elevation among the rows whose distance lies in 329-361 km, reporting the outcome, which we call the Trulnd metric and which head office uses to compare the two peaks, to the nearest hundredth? 0.72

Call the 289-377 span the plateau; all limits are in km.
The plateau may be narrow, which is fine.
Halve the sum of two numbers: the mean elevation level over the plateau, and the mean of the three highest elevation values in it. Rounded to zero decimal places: 166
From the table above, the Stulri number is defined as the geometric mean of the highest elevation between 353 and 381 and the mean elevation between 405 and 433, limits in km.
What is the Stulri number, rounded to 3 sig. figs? 168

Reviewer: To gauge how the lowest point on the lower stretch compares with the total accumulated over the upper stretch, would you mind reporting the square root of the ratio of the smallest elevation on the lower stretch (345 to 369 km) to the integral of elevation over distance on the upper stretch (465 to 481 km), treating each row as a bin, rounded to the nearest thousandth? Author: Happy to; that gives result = 0.246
